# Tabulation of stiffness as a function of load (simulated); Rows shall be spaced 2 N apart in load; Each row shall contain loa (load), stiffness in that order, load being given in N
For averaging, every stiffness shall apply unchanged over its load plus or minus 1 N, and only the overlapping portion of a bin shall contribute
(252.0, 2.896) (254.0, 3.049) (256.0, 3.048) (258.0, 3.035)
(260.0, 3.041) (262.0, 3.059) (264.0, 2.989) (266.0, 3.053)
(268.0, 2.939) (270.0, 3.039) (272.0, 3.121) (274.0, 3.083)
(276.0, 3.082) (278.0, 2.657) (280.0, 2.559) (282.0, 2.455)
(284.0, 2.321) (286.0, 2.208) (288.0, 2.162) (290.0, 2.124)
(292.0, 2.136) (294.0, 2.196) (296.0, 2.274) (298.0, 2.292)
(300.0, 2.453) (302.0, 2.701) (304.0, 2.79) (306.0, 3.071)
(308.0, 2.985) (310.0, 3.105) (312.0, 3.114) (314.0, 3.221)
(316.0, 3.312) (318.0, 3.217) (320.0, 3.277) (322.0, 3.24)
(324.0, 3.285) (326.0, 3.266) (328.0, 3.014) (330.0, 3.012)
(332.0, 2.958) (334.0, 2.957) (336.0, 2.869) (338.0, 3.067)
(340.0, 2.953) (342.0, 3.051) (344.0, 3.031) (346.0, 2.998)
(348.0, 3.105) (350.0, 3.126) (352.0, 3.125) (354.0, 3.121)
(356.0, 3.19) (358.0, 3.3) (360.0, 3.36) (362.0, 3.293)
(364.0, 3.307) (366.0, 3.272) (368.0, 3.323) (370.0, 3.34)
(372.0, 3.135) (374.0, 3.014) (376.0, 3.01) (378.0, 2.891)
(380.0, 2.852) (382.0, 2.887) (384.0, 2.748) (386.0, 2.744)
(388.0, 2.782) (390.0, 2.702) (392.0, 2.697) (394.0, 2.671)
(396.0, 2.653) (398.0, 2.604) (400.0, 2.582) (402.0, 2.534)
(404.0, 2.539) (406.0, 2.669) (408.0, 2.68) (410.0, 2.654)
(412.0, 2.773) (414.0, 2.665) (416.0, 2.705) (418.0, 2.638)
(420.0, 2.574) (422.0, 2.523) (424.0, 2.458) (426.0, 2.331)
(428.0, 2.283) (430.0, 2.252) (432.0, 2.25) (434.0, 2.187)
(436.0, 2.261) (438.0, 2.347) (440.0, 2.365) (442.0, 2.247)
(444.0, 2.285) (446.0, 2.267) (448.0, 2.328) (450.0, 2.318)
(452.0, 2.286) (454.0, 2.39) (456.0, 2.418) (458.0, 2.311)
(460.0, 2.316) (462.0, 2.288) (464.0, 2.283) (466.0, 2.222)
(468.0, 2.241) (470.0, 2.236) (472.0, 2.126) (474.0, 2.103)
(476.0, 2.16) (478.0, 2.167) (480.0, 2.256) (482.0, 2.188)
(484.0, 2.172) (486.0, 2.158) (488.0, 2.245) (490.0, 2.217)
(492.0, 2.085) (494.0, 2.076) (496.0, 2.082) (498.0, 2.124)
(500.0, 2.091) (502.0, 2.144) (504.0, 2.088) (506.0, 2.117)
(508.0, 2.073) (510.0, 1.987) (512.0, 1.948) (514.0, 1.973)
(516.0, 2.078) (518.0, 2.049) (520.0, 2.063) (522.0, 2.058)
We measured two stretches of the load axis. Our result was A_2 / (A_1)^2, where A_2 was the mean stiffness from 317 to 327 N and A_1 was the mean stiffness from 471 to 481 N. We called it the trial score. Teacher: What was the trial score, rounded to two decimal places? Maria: 0.70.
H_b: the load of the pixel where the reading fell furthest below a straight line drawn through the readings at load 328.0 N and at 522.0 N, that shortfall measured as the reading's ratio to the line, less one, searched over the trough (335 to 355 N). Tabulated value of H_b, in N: 336.0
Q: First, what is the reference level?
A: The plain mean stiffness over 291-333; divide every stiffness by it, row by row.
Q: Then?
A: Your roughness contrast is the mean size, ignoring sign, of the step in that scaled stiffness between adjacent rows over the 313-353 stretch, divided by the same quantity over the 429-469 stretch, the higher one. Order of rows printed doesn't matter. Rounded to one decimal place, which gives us 1.5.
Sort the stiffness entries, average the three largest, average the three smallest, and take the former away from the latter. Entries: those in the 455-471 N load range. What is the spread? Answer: -0.12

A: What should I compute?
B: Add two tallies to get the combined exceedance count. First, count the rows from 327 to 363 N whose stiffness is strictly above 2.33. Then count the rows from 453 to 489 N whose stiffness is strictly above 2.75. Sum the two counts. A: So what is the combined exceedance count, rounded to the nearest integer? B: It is 18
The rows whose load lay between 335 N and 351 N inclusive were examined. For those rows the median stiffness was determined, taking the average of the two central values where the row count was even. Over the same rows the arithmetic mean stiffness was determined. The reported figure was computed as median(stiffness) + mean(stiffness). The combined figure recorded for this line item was 6.07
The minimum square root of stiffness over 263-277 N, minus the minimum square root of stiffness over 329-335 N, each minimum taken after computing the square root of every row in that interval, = -0.01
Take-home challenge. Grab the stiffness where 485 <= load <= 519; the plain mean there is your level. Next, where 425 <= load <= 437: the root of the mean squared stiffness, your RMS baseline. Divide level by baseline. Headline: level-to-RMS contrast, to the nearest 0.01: 0.92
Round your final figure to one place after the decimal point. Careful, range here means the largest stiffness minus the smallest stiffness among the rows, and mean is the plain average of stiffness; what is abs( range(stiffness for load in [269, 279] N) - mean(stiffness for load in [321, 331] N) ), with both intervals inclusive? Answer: 2.7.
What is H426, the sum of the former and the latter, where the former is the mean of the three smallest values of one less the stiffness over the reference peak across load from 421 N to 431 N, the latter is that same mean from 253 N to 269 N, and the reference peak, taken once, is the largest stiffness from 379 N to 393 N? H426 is 0.10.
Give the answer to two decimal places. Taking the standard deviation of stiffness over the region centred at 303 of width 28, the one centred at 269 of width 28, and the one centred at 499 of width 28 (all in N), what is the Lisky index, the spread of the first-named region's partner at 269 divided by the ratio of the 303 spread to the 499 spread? 0.04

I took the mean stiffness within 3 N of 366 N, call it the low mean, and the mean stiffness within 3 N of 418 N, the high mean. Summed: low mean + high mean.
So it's 5.9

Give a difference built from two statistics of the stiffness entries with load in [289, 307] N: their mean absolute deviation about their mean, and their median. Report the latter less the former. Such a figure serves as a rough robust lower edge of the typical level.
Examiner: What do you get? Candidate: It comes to 2.0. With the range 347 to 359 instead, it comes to 3.1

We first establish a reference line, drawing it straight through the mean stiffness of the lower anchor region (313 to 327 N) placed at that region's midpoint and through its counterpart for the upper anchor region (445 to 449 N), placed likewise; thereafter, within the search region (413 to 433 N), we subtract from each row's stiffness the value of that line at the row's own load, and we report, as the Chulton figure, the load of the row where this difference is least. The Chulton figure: 430.0 N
